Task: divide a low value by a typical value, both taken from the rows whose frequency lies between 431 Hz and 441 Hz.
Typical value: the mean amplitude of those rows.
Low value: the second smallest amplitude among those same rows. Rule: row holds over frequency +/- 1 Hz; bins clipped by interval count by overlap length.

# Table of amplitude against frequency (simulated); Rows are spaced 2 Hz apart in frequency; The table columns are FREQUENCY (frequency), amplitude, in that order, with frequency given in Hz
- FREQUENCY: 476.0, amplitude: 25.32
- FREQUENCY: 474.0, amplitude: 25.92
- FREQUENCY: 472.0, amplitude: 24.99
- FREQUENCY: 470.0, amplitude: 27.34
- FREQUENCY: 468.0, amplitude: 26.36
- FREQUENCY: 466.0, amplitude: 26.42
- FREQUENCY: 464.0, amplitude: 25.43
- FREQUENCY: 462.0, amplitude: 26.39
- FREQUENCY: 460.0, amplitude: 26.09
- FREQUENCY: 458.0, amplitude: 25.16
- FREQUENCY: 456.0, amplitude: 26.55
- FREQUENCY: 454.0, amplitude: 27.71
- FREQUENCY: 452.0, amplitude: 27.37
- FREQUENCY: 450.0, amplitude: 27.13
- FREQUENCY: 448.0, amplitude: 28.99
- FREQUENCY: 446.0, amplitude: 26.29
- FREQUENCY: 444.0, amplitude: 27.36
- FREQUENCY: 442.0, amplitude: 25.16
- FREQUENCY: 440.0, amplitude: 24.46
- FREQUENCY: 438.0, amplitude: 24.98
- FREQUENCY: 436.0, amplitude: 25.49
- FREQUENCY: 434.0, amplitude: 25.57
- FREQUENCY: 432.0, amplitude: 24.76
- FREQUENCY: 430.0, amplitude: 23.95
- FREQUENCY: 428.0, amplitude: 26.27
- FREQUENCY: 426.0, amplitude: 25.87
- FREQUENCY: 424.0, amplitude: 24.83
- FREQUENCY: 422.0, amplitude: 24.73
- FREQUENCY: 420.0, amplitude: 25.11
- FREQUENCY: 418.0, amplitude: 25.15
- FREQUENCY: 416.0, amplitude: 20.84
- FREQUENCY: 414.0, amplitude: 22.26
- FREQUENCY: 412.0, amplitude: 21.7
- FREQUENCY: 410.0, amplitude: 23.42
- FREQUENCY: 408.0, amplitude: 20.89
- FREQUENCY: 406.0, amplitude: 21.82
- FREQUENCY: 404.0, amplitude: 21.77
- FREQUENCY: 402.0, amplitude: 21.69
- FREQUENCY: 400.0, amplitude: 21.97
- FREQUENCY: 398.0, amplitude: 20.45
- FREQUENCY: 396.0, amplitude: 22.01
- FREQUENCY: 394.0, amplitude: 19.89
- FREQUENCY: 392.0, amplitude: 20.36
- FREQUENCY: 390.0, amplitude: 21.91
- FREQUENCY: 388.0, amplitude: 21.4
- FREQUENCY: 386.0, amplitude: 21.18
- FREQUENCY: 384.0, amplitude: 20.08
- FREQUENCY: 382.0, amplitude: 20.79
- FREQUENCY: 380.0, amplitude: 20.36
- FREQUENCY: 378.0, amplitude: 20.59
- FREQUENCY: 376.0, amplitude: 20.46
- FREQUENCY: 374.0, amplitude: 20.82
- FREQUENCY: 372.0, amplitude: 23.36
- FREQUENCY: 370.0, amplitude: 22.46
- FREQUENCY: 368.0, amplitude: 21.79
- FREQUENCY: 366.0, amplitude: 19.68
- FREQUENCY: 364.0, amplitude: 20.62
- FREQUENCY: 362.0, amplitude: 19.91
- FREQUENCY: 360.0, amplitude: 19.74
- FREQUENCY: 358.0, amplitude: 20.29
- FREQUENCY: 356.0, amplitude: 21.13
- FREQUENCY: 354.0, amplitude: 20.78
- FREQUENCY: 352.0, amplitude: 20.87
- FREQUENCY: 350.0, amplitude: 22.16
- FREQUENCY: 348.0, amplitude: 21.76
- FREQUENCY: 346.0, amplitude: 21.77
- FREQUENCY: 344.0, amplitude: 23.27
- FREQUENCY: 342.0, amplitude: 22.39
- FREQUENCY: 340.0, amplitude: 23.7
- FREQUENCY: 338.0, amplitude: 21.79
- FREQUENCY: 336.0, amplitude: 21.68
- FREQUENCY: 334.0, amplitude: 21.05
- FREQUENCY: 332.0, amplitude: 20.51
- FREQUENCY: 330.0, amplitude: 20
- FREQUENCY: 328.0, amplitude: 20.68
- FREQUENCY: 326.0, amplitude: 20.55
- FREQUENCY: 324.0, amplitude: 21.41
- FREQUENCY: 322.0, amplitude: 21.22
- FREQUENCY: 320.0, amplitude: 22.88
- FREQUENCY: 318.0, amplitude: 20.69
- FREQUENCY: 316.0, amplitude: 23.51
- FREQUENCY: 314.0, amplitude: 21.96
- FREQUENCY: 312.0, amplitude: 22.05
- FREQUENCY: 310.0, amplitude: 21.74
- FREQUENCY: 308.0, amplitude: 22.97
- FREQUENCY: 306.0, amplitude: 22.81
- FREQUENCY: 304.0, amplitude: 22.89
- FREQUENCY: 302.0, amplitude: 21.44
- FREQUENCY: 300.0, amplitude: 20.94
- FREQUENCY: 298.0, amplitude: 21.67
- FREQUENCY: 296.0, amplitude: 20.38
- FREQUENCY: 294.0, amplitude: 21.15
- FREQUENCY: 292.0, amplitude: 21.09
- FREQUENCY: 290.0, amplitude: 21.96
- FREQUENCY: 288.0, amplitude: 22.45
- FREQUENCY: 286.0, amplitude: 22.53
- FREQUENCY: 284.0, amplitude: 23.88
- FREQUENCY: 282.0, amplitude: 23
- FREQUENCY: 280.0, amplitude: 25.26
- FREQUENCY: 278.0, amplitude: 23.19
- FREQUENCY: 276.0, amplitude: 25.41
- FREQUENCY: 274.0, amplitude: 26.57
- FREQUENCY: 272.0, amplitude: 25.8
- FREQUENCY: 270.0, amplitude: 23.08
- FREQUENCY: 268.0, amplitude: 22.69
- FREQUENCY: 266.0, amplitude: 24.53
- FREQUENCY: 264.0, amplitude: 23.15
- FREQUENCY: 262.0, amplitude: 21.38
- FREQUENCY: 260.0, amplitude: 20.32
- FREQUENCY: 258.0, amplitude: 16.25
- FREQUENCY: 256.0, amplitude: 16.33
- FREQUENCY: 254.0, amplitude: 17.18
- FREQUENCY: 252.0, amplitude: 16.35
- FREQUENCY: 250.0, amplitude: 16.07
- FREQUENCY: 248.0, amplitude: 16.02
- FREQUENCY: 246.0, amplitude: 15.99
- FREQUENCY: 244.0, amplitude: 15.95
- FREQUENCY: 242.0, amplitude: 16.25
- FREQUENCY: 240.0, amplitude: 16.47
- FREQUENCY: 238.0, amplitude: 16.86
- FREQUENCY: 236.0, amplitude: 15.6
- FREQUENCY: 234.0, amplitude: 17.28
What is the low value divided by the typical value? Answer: 0.988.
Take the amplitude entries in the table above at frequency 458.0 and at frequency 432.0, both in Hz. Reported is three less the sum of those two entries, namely -47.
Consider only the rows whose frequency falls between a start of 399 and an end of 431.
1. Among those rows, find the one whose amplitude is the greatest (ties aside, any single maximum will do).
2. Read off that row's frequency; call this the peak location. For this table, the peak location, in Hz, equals 428.0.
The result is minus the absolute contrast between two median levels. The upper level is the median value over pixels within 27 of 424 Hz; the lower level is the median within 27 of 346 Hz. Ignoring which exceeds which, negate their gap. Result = -3.5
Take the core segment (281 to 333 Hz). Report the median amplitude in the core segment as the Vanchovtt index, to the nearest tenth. 21.7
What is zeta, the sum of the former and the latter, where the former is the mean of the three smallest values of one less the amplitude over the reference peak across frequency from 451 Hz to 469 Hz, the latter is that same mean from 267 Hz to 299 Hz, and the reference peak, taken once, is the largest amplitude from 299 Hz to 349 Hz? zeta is -0.24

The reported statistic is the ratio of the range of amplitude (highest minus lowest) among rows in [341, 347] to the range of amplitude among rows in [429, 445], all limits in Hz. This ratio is 0.4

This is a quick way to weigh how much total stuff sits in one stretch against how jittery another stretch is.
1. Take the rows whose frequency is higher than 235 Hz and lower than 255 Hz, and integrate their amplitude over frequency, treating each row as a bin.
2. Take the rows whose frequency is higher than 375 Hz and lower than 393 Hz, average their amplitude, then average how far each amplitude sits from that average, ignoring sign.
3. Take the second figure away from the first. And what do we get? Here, 325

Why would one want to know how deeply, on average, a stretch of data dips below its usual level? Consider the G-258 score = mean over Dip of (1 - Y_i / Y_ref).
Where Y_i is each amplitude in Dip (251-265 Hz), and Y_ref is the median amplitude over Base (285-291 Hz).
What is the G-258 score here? 0.17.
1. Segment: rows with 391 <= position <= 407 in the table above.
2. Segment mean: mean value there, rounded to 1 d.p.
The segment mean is 21.2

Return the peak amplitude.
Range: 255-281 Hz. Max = 26.57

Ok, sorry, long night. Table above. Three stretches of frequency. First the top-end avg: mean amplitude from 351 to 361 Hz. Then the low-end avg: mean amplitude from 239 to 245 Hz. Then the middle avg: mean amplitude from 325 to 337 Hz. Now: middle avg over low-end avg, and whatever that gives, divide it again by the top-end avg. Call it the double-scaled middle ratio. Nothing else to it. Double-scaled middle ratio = 0.062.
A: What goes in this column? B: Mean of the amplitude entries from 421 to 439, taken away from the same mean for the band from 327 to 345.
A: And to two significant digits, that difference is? -3.5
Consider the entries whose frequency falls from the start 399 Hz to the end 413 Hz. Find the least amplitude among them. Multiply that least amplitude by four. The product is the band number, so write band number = 83.6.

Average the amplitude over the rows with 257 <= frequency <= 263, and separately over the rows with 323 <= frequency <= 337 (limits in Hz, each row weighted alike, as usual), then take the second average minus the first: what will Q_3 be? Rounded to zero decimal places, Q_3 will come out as 2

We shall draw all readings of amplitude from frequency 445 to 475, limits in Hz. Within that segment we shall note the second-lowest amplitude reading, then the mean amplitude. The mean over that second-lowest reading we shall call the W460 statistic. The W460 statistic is 1.055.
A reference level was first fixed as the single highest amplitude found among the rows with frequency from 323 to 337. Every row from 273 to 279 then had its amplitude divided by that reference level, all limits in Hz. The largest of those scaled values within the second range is 1.23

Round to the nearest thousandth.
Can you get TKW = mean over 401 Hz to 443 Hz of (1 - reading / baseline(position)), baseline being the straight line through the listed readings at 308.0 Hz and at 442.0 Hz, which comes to 0.040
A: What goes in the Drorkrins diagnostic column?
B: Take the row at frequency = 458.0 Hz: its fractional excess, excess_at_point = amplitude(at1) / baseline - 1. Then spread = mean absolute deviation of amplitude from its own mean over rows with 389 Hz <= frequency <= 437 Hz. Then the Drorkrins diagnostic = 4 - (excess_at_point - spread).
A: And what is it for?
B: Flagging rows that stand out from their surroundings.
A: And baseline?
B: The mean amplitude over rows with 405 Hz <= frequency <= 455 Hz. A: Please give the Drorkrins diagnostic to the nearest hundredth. 5.81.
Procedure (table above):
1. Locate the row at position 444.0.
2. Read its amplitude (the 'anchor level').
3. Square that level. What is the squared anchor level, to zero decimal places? 749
